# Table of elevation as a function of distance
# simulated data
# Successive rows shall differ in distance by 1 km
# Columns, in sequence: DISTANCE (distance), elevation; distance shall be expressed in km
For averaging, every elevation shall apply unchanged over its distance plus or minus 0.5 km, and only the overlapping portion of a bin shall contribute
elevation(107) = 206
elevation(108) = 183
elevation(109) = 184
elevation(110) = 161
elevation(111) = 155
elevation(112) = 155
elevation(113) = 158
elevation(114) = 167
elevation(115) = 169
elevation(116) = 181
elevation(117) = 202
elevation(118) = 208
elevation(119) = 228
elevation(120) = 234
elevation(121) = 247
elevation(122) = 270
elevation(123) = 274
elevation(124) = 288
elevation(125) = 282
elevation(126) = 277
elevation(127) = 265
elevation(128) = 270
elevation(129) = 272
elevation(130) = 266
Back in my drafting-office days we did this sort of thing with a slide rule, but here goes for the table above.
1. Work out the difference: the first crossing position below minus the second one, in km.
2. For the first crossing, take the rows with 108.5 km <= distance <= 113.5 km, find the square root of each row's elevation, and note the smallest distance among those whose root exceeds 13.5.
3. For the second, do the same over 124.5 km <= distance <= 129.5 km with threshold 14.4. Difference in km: -16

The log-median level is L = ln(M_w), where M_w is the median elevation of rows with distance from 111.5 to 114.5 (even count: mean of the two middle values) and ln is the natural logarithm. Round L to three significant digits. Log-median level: 5.06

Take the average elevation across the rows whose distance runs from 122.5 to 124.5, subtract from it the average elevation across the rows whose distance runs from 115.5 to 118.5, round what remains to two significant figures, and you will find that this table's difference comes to 84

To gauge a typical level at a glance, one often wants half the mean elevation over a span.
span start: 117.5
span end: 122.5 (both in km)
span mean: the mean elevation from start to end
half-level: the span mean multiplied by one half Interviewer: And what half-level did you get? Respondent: 119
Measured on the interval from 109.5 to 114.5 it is 80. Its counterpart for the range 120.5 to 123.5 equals 132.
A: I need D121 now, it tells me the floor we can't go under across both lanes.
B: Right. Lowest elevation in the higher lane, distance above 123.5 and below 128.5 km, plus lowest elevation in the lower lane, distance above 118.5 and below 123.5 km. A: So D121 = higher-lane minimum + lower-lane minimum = 493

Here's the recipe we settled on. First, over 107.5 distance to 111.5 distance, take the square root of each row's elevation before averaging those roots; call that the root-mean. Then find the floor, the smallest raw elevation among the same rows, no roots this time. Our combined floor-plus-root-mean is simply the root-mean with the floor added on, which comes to 168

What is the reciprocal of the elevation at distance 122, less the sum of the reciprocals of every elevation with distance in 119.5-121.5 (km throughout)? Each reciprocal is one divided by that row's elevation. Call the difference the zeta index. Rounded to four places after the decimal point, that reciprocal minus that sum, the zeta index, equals -0.0046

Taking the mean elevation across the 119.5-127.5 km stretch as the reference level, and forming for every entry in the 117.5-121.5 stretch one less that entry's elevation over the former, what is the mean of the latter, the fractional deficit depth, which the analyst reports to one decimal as 0.1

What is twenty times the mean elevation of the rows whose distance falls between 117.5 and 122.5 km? 4748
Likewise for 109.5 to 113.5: 3145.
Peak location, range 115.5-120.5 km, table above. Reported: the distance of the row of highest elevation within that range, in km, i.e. 120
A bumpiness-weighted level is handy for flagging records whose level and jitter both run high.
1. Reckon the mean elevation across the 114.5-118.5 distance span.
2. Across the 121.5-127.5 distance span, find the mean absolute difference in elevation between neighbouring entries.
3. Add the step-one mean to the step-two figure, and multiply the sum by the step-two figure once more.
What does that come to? 1625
